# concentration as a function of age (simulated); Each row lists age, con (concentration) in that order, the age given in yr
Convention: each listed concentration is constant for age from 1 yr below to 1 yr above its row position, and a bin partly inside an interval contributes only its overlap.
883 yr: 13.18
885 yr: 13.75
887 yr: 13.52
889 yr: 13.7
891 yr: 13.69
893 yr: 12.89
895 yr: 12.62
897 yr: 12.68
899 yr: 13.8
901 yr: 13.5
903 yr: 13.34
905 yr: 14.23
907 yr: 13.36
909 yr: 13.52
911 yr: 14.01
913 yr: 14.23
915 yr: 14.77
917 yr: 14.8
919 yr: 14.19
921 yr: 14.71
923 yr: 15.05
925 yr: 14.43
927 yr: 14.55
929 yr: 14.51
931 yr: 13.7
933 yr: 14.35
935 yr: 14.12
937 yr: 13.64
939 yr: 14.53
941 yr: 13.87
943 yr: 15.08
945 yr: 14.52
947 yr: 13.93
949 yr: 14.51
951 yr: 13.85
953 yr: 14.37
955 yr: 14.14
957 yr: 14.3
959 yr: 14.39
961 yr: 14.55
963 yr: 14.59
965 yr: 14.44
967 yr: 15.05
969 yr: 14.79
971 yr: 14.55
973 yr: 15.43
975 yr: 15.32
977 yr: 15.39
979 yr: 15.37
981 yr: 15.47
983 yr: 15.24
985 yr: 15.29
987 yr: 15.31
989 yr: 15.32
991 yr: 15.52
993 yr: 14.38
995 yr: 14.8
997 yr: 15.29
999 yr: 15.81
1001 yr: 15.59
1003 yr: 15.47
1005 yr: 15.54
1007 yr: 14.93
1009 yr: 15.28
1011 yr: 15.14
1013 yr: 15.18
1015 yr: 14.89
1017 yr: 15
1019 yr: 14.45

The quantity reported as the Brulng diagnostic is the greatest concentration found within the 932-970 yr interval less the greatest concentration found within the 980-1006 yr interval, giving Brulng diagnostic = -0.7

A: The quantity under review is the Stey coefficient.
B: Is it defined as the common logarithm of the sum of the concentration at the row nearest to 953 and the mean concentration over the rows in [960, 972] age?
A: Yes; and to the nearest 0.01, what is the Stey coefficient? 1.46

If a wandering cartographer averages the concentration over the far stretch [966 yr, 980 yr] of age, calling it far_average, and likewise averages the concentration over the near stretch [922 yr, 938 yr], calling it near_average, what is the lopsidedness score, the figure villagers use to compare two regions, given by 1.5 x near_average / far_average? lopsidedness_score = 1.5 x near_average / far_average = 1.42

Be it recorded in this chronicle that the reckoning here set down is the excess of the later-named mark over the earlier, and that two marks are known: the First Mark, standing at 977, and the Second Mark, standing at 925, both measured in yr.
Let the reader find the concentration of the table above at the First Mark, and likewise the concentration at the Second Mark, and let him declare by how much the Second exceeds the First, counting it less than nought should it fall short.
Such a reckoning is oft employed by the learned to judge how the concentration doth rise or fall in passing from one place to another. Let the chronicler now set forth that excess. -1.0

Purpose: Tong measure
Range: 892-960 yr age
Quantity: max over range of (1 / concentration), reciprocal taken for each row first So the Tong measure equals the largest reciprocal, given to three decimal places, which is 0.079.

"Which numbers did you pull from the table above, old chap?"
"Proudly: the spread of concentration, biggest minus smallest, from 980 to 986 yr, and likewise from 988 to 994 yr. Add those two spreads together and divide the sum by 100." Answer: 0.014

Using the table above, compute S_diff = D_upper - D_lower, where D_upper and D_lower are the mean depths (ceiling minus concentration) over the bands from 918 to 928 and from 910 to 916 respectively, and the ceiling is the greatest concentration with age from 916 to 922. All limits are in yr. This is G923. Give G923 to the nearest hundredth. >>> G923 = -0.25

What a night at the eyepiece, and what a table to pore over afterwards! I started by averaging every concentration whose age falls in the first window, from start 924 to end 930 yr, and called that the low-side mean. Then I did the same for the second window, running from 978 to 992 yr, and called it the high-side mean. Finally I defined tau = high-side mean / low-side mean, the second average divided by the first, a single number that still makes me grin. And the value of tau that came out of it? 1.06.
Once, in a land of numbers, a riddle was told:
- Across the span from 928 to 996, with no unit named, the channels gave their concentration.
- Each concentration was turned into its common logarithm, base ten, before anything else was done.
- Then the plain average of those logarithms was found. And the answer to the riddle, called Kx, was 1.17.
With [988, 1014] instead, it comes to 1.18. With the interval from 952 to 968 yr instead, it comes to 1.16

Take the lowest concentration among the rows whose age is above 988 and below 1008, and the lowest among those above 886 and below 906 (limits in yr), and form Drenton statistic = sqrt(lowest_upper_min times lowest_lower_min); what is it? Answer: 13.5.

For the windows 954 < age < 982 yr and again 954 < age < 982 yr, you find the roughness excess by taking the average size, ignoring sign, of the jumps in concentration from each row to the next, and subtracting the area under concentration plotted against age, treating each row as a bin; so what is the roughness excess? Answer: -415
